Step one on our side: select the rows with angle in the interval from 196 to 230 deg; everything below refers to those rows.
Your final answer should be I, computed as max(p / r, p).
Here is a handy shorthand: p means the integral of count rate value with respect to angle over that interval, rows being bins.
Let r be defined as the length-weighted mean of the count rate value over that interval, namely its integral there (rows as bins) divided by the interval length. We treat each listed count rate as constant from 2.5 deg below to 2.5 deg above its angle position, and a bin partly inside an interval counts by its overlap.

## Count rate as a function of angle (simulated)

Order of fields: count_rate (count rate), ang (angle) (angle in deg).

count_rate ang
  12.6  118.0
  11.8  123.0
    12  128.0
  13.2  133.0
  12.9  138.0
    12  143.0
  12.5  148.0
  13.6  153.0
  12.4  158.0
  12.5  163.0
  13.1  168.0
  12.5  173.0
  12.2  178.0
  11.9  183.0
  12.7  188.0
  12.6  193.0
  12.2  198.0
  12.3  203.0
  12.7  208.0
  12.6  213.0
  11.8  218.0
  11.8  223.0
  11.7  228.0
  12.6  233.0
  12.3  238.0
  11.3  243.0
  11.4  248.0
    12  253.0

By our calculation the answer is 414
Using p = 414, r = 12.2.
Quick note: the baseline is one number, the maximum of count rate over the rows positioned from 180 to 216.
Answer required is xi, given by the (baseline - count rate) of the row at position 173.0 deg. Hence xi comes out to 0.2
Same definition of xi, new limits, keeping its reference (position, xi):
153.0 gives -0.9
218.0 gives 0.9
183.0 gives 0.8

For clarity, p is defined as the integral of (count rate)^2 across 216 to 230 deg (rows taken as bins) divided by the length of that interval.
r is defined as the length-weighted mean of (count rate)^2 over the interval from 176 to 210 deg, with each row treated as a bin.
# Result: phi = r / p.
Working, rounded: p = 138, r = 153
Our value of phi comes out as 1.11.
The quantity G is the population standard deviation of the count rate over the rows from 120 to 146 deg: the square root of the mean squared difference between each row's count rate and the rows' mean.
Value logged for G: 0.56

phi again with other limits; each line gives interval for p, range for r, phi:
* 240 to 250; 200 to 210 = 1.20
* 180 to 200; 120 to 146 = 1.01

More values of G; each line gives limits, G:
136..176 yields 0.46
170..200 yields 0.28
